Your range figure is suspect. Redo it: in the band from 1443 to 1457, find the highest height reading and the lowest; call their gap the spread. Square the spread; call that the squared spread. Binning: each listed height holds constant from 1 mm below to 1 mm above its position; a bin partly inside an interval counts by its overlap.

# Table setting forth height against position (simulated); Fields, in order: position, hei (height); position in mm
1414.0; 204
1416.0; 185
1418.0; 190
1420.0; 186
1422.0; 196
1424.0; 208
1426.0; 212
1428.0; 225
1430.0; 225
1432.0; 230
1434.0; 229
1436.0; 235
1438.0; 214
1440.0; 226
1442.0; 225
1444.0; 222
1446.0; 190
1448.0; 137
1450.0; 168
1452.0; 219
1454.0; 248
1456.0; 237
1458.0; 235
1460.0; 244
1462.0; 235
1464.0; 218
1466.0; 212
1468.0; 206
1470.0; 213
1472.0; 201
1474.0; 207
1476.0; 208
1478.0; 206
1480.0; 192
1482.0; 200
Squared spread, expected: 12321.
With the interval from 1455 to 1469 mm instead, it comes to 1444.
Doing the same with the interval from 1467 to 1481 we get 441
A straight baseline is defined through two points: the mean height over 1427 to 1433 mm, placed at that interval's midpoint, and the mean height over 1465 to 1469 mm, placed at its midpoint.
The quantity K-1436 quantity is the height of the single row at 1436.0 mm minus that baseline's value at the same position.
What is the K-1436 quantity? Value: 11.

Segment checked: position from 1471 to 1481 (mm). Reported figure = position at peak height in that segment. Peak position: 1476.0 mm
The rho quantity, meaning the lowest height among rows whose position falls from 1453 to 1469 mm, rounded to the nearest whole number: 206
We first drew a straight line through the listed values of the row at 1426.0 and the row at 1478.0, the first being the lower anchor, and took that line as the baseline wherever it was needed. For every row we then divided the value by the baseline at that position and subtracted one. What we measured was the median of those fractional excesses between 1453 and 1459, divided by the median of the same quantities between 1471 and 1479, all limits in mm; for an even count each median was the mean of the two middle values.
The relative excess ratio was 105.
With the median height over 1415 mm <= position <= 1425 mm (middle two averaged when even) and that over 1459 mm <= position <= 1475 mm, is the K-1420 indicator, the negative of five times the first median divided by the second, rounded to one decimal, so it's -4.5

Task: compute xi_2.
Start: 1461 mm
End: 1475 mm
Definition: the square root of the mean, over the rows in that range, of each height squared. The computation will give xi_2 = 213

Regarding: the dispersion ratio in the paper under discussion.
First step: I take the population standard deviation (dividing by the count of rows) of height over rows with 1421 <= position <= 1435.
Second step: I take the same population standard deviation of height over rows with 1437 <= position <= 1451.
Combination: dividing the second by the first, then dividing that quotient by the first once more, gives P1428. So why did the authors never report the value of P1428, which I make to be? 0.23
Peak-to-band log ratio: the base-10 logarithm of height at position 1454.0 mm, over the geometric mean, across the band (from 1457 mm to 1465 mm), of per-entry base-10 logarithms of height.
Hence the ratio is 1.01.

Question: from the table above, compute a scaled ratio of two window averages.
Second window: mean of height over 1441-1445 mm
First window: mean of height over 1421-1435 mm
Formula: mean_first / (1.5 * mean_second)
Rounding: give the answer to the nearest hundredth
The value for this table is 0.65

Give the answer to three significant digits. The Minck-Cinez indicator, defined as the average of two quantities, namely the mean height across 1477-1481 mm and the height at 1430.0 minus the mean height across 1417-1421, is 118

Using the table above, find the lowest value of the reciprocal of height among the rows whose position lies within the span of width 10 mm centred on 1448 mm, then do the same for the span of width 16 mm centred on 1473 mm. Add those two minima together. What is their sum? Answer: 0.0092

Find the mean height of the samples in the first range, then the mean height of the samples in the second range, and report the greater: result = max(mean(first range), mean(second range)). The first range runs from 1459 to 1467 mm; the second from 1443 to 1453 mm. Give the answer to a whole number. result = 227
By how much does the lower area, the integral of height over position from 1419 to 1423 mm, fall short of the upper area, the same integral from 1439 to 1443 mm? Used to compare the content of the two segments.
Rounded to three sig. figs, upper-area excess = 138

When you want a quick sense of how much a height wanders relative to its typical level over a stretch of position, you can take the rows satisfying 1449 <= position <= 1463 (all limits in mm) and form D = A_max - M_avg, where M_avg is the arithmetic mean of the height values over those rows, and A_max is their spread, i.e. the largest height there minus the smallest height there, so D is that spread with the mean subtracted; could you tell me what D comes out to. -147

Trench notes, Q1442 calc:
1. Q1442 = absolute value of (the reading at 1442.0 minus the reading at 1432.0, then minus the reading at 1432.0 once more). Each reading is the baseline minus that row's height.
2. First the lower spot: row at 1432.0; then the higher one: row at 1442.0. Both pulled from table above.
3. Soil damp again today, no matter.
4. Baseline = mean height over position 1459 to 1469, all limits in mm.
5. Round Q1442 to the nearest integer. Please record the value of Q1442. 12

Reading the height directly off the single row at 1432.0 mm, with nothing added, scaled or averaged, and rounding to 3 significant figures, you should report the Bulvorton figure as 230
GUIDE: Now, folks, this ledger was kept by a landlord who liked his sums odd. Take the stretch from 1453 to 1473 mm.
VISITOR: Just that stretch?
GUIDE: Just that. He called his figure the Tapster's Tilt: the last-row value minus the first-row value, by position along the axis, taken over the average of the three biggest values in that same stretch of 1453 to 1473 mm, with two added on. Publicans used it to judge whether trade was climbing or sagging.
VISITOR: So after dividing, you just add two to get 1.81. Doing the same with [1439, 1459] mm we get 2.04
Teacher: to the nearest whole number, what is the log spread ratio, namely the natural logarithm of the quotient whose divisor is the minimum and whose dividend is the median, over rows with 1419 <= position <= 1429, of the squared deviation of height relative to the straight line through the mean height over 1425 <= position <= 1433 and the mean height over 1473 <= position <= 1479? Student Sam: 5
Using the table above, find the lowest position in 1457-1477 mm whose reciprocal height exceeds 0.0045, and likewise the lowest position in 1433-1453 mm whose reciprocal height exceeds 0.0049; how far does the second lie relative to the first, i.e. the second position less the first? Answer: -18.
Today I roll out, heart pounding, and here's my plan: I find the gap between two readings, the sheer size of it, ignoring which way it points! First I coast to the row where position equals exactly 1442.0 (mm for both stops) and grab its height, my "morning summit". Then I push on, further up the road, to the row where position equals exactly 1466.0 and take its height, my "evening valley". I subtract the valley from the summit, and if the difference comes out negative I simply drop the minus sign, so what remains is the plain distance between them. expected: 13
